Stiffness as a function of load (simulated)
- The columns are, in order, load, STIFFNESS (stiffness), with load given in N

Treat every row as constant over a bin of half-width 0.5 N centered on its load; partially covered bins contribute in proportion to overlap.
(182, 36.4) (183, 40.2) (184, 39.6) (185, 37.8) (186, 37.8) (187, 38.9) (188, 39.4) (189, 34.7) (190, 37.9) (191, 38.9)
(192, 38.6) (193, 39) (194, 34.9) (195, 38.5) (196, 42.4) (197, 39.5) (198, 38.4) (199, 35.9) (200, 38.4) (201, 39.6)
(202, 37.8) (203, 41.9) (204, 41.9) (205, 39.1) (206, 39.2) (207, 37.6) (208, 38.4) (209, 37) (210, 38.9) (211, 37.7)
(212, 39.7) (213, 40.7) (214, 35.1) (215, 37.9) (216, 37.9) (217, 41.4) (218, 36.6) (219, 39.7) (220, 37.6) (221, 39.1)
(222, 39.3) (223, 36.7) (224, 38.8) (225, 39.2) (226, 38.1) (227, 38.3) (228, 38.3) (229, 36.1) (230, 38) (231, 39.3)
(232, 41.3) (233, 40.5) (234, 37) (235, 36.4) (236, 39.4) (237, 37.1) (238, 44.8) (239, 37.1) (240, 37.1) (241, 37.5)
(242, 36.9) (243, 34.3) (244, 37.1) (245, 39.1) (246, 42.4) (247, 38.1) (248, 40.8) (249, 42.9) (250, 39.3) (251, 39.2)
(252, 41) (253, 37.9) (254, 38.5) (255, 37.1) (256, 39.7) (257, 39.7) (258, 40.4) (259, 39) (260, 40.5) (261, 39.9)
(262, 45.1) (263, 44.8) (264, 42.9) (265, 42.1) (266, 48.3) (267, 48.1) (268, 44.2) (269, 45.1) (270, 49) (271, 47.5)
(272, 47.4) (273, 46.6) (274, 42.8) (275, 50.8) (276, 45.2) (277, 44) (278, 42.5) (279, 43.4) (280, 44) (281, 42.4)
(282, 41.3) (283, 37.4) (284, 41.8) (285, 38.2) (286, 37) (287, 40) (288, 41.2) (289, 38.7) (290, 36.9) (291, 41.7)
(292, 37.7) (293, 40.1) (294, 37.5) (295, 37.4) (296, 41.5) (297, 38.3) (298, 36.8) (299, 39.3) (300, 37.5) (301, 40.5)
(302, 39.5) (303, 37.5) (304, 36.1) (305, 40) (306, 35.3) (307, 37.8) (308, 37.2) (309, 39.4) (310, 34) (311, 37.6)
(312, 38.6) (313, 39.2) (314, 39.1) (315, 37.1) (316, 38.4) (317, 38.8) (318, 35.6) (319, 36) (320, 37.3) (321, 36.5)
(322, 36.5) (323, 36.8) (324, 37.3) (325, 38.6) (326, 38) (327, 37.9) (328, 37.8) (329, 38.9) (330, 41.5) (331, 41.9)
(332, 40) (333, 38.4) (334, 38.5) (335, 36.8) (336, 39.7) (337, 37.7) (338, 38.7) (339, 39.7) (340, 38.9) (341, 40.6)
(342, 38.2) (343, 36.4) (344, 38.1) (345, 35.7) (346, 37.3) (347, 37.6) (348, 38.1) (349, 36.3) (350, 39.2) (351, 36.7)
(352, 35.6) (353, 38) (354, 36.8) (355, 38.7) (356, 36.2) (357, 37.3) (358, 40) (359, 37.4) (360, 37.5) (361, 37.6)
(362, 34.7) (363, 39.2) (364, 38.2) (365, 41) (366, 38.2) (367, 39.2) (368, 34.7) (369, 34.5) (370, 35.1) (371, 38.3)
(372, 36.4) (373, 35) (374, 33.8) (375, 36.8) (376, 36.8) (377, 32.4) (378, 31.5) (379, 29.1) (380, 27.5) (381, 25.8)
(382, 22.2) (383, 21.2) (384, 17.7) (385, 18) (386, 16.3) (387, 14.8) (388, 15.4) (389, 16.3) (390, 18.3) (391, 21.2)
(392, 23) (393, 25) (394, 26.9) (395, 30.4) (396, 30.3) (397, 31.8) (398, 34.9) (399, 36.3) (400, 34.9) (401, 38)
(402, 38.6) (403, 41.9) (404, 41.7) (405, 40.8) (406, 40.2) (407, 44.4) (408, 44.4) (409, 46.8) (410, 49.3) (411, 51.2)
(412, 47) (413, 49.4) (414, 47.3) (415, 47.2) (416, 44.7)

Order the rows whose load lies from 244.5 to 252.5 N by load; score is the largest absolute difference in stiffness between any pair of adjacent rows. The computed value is 4.3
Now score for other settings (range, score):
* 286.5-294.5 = 4.8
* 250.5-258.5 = 3.1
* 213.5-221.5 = 4.8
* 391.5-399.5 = 3.5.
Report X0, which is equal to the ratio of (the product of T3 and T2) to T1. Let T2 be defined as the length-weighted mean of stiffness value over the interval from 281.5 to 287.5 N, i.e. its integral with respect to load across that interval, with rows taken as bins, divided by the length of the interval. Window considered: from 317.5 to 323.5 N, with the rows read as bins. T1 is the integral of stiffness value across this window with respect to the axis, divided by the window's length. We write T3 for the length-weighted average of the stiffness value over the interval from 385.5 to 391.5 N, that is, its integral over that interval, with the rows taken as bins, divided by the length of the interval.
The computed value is 18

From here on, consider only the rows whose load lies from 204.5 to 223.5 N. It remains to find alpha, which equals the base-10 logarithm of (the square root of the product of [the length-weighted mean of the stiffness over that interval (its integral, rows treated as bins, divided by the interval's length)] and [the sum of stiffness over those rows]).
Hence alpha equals 2.22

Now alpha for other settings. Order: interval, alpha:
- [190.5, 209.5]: 2.23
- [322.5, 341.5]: 2.23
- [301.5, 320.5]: 2.21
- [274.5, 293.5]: 2.26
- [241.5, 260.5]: 2.23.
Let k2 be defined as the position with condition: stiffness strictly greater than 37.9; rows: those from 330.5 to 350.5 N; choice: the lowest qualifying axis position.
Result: 331 N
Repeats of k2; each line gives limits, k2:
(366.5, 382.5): 367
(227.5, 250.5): 228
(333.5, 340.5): 334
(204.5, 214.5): 205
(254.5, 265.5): 256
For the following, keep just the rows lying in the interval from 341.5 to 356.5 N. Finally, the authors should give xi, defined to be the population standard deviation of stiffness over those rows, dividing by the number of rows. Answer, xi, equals 1.1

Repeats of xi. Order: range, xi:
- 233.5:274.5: 3.8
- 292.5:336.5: 1.7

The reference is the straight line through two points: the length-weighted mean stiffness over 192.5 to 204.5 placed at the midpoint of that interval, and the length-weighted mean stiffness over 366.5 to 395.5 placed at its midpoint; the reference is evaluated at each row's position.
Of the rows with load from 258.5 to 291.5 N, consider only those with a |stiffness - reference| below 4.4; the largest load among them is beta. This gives 290 N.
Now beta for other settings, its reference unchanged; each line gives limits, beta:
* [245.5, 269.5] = 259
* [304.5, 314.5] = 310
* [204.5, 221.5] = 221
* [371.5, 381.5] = 381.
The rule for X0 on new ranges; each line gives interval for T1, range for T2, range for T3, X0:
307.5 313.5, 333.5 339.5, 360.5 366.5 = 39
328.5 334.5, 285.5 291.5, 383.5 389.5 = 16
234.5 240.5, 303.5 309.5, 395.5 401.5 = 33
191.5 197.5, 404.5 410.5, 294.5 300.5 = 44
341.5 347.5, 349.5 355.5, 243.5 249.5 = 40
